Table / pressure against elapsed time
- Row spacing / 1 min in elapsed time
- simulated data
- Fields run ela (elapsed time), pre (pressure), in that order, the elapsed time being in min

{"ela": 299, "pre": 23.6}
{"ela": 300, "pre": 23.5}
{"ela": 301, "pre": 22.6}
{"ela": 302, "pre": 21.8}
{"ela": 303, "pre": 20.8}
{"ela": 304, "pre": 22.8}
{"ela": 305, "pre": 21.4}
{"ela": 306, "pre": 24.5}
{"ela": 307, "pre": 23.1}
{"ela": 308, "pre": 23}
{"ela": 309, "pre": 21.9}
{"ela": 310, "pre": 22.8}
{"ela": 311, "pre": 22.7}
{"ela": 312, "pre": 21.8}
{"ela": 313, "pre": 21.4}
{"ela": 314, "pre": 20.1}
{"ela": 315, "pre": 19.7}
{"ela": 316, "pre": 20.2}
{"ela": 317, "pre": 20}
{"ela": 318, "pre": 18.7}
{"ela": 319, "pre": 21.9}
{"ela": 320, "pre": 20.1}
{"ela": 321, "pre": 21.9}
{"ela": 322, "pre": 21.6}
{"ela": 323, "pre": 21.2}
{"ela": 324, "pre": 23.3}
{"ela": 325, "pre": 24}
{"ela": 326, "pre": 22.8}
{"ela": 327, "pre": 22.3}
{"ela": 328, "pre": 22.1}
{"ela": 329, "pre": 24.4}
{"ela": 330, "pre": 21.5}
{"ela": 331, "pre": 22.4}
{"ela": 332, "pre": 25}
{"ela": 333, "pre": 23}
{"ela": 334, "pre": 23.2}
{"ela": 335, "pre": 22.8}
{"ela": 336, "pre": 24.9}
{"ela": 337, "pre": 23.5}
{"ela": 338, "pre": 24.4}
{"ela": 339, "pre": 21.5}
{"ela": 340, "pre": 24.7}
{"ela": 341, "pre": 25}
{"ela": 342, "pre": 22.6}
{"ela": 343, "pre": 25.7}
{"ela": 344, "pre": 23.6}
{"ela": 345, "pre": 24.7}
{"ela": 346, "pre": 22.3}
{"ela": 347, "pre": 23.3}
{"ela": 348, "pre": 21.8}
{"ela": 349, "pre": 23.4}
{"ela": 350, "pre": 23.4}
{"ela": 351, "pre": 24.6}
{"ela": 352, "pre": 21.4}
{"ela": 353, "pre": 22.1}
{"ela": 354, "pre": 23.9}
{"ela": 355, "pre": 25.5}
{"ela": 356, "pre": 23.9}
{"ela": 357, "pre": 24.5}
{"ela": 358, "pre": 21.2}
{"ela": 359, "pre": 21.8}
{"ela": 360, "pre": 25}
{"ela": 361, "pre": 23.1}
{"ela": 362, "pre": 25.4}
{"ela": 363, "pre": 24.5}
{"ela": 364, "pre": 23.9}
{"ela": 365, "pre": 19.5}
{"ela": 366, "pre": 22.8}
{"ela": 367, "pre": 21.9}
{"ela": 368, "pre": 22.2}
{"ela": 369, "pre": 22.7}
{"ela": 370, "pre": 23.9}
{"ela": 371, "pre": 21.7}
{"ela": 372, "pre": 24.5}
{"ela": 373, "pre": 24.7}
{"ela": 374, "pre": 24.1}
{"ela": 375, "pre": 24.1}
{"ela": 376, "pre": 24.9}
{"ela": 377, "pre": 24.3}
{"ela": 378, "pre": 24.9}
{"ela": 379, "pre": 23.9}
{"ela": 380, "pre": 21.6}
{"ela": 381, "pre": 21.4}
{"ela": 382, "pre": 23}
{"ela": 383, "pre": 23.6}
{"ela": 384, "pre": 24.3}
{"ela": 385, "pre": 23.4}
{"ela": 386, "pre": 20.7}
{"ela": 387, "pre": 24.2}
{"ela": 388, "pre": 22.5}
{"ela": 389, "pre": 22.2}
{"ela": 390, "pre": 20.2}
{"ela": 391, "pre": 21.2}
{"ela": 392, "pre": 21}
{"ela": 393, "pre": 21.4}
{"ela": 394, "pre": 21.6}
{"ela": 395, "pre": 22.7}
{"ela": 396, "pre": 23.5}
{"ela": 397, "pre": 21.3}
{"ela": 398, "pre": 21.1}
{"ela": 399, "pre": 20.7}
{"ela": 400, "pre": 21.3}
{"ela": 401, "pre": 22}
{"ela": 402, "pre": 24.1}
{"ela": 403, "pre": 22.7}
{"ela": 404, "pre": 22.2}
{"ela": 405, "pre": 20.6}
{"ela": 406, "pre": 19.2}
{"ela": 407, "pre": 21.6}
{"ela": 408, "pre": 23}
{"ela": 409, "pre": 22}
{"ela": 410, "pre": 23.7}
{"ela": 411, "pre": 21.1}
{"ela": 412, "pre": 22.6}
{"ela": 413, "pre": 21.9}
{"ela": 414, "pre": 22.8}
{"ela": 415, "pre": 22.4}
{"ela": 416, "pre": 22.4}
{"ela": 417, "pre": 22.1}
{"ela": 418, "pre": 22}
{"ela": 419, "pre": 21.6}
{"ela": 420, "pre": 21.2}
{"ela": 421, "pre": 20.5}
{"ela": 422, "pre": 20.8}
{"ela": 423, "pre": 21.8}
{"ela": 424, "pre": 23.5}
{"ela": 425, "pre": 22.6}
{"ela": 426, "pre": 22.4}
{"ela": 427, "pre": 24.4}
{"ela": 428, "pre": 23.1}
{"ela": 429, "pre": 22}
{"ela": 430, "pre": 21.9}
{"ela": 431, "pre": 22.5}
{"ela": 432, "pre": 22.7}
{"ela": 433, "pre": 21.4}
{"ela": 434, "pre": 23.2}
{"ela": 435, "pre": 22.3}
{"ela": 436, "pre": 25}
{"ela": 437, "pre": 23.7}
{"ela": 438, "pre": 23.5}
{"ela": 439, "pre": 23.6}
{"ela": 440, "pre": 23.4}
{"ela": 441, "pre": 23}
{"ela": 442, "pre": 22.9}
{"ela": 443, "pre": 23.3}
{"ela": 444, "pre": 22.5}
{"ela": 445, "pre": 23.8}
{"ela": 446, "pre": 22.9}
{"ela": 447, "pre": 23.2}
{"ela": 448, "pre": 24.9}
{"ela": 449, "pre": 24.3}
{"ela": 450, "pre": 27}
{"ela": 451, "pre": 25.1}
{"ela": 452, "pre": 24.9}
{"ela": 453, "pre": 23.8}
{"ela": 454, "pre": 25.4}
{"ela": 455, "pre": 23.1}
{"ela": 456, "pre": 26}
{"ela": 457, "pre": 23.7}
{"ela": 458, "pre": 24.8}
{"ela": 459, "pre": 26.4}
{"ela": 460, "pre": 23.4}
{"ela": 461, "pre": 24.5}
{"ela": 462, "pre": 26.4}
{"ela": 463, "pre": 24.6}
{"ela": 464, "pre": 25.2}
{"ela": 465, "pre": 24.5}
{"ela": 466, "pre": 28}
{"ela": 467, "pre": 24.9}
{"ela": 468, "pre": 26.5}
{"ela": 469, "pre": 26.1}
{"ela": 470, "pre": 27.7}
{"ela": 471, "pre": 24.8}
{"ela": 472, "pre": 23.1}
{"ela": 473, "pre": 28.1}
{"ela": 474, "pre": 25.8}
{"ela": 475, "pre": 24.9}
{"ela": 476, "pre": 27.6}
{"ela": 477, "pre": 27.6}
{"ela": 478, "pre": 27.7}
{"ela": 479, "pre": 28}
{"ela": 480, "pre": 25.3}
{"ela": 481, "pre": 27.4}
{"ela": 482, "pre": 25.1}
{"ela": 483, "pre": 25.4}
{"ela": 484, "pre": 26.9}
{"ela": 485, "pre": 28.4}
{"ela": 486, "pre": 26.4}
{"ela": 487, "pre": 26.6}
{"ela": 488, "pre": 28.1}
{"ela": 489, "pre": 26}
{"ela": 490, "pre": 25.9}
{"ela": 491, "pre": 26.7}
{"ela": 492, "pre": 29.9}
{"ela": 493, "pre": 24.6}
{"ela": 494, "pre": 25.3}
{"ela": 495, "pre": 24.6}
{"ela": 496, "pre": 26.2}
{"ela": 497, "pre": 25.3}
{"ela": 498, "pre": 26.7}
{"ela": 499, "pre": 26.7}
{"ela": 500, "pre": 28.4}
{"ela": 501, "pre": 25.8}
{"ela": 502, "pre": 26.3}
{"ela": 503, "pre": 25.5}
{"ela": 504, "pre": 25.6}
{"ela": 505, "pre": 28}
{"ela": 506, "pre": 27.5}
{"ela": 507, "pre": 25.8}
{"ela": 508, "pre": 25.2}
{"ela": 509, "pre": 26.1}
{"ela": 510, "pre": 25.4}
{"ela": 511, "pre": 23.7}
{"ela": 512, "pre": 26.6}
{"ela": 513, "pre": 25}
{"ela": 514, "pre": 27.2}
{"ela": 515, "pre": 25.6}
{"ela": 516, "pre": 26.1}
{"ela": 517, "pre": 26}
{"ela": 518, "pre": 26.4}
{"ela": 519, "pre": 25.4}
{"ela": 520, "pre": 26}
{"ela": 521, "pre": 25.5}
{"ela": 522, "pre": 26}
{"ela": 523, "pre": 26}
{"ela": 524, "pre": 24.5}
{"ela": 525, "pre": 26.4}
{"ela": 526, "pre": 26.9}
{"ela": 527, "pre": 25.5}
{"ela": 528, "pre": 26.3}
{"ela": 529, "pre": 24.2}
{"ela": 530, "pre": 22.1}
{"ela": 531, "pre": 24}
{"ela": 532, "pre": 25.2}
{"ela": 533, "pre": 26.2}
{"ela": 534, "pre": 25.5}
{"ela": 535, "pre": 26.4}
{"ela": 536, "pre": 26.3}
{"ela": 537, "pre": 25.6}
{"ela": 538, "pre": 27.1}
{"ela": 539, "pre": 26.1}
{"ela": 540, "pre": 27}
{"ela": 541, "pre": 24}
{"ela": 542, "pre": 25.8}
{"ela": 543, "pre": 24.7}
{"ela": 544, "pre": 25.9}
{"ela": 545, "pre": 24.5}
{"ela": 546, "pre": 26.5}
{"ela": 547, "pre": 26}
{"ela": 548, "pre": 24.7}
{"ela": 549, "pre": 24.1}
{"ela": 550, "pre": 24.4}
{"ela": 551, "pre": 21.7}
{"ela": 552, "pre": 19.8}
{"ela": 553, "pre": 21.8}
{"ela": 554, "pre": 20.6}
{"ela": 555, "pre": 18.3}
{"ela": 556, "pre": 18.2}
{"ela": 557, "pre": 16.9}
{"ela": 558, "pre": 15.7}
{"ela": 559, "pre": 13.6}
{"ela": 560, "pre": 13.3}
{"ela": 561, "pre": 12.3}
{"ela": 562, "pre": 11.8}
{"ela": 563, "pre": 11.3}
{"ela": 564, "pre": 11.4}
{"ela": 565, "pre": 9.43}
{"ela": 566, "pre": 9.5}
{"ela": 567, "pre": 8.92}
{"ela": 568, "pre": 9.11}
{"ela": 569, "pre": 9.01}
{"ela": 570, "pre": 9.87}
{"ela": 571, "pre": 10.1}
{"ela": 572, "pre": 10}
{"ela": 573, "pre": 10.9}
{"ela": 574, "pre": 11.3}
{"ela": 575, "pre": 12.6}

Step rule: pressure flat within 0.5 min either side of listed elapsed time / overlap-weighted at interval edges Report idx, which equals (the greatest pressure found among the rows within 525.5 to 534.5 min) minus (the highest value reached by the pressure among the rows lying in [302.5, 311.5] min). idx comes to 2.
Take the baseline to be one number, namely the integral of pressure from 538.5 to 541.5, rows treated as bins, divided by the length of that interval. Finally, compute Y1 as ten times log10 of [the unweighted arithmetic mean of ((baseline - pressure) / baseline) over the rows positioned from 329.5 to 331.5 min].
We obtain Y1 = -8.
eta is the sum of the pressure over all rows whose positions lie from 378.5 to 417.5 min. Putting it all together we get 863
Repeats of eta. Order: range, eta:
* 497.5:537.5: 1034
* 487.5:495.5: 211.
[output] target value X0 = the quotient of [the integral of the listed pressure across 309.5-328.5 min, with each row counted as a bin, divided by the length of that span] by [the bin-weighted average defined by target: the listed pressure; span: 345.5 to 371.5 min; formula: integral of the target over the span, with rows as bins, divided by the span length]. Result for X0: 0.93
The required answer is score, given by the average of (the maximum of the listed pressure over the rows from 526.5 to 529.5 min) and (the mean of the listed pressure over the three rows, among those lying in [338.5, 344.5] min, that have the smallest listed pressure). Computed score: 24.4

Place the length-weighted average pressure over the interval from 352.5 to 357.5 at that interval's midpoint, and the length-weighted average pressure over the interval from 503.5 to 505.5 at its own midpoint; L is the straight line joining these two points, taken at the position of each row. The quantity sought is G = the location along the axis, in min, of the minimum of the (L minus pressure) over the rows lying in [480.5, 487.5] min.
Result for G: 485 min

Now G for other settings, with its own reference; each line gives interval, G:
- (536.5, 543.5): 538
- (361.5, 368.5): 362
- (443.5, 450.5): 450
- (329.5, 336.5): 332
